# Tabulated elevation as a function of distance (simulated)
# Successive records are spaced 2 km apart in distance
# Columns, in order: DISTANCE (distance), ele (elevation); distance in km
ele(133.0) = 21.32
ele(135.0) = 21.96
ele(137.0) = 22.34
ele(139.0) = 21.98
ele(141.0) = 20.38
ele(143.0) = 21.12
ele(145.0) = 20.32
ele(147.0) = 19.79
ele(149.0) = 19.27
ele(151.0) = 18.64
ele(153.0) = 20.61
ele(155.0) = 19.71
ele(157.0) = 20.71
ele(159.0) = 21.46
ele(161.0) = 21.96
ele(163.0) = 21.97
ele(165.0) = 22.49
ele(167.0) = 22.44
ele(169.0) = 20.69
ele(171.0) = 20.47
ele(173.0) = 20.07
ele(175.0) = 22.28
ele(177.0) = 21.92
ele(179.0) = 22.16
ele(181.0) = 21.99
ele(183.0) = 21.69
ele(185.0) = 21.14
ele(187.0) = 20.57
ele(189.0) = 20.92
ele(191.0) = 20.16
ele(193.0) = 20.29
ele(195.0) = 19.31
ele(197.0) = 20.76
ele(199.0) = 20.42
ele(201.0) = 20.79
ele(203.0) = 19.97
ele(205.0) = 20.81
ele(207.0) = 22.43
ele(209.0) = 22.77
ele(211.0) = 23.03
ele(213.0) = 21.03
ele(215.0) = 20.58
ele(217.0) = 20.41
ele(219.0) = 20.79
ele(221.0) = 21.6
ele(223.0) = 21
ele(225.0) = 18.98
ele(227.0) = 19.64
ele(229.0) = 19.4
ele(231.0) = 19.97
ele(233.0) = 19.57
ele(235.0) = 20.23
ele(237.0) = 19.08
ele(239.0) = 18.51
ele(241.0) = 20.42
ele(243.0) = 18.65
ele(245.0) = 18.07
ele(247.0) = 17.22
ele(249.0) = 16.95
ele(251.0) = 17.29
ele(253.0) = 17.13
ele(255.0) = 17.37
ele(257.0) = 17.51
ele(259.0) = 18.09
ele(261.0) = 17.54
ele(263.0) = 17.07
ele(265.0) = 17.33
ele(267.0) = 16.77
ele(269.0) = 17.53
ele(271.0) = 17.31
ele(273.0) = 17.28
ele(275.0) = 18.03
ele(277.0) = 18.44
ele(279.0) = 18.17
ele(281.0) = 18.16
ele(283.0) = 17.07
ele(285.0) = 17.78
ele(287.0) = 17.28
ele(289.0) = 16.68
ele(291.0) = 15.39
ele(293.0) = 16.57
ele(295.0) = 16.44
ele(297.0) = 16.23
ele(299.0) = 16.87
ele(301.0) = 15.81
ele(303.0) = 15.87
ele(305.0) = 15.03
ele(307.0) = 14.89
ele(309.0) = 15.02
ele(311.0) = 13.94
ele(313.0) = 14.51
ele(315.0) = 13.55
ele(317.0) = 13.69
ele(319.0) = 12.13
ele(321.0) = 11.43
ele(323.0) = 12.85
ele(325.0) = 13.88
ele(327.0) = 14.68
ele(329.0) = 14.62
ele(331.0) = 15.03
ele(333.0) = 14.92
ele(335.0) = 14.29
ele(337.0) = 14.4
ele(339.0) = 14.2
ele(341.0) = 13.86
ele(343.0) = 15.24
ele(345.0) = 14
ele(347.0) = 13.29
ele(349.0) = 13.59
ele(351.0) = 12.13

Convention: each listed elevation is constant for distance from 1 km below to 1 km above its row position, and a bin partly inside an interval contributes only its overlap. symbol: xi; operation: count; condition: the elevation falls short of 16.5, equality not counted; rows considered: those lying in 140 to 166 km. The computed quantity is 0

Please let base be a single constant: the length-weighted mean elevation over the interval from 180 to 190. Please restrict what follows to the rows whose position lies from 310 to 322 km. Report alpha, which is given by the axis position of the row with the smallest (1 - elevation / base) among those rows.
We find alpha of 313.0 km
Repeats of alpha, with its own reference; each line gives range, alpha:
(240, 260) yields 241.0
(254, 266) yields 259.0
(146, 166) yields 165.0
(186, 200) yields 189.0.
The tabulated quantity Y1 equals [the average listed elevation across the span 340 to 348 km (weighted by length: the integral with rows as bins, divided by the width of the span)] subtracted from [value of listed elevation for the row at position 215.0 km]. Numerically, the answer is 6.5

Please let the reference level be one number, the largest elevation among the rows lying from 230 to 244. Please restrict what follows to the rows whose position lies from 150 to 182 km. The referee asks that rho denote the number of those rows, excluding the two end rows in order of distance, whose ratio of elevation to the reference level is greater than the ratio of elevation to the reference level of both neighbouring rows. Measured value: 4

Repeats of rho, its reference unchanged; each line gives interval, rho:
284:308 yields 3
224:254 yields 5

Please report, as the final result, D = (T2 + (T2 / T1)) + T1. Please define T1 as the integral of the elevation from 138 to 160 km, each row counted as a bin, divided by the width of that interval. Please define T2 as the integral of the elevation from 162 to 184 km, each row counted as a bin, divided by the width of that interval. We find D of 43.1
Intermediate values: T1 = 20.4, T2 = 22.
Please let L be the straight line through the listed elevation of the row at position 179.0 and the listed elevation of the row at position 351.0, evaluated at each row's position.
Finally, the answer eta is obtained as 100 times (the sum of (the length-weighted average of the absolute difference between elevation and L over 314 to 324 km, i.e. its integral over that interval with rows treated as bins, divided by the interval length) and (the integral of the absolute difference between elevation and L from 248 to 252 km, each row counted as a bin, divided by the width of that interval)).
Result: 217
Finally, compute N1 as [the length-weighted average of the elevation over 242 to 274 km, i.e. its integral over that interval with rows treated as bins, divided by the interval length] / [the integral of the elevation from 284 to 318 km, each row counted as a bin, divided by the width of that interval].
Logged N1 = 1.12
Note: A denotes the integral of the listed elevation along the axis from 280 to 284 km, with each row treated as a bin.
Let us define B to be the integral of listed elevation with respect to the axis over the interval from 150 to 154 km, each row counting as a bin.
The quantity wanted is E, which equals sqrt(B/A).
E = 1.1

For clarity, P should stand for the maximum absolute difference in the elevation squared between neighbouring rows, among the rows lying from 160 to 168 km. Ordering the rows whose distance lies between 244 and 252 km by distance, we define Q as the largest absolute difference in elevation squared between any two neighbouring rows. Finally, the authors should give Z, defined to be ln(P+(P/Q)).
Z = 3.2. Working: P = 23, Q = 30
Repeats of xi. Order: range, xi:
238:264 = 0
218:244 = 0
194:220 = 0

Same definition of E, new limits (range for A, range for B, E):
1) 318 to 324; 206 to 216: 1.7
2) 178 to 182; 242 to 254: 1.5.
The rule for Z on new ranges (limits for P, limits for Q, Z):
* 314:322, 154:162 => 3.7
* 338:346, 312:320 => 3.7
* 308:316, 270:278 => 3.5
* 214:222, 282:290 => 3.6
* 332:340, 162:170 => 2.9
